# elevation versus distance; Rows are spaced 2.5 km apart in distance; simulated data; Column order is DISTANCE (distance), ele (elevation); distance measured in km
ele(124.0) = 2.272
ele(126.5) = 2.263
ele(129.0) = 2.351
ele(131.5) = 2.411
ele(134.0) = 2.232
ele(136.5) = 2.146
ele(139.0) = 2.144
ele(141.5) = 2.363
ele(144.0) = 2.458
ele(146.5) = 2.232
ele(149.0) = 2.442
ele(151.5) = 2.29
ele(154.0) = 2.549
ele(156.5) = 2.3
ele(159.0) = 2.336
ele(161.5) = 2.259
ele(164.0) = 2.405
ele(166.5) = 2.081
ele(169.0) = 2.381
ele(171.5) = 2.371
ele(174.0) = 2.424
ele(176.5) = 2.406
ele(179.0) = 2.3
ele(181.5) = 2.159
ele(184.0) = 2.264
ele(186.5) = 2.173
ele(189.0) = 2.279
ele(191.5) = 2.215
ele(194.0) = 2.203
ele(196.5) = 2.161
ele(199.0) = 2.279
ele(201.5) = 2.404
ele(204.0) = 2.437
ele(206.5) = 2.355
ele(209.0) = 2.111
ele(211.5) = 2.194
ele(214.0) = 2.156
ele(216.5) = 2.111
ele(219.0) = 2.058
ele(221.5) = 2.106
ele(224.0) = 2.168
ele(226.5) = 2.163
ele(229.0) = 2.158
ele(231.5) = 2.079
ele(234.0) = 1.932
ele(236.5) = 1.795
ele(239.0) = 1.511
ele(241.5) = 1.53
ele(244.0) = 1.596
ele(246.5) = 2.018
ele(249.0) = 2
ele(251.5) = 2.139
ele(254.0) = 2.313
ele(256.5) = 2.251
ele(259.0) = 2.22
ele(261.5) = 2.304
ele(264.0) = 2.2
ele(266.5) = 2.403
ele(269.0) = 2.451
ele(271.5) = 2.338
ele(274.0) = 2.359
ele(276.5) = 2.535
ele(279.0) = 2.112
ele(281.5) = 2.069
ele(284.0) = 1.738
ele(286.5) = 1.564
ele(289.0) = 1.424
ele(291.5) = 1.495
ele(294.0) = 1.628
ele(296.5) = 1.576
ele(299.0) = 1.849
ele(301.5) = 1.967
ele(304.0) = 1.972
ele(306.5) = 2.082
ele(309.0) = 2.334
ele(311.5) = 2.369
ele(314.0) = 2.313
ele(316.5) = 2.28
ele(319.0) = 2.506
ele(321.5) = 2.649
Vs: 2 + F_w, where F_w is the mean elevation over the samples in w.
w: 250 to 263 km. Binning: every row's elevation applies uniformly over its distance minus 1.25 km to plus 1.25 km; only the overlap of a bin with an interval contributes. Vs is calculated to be 4.2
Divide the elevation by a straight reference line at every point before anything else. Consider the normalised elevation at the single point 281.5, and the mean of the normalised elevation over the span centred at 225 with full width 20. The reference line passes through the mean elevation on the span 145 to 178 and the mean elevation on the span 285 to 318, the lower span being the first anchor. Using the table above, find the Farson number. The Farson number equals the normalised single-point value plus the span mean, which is 2.02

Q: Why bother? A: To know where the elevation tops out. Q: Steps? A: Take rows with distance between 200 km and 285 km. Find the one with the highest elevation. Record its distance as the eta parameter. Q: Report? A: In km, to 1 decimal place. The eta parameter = 276.5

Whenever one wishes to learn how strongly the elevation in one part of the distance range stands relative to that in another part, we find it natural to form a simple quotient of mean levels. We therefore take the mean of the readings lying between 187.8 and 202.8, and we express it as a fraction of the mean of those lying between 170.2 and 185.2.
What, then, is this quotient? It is 0.97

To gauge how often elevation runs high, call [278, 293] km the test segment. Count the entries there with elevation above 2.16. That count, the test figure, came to 0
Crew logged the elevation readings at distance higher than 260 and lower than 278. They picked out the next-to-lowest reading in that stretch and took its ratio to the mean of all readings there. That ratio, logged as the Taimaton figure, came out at 0.97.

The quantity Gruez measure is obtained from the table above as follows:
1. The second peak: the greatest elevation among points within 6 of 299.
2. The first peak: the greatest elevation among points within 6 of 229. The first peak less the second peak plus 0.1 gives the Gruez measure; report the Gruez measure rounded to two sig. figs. 0.30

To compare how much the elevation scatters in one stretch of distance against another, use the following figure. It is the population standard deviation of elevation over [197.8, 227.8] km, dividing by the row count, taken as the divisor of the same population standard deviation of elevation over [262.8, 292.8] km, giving 3.2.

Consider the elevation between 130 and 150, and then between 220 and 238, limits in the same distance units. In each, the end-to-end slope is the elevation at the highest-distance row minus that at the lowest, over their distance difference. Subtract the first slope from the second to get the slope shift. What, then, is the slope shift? -0.02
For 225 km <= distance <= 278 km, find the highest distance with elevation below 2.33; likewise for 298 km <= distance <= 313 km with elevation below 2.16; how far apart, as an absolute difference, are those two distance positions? 42.5 km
